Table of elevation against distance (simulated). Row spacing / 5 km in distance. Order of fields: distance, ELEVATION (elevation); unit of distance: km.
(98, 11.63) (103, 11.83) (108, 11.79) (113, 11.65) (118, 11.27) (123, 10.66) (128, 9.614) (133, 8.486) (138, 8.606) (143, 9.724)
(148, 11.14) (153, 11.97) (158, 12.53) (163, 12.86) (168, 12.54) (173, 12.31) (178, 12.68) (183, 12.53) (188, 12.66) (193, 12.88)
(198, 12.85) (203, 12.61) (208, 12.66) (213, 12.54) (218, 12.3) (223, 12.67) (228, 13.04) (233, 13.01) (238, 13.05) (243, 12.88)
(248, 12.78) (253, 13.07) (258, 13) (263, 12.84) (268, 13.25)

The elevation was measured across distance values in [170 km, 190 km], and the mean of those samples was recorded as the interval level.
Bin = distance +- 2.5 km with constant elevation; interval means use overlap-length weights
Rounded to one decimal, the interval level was 12.5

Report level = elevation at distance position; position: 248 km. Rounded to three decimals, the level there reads 12.780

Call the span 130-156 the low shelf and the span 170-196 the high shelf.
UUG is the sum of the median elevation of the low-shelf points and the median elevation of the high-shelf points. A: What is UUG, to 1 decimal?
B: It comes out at 22.4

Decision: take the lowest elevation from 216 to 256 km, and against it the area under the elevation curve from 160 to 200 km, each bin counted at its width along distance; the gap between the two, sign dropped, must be 494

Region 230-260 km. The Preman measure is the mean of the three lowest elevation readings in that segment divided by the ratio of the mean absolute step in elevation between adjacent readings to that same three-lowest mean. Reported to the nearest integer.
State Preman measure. 1239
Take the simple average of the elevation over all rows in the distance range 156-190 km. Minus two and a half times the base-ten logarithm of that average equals -2.750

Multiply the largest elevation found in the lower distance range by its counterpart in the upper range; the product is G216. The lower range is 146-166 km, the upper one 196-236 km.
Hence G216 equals 168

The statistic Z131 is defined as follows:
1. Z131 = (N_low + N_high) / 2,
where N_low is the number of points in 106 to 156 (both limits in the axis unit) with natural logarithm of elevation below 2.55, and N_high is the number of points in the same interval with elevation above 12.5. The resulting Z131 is 5.0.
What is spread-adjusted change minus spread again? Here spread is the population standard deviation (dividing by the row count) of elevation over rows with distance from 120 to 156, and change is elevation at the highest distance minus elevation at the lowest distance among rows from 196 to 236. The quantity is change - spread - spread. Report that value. -2.24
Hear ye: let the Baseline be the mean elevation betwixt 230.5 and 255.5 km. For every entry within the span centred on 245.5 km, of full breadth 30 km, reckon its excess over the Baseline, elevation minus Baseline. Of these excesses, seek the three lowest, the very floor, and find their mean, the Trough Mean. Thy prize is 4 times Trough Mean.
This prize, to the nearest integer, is 0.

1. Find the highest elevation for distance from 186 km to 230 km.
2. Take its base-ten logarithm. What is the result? 1.12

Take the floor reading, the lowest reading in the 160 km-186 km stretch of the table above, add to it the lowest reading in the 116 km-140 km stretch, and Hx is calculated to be 21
